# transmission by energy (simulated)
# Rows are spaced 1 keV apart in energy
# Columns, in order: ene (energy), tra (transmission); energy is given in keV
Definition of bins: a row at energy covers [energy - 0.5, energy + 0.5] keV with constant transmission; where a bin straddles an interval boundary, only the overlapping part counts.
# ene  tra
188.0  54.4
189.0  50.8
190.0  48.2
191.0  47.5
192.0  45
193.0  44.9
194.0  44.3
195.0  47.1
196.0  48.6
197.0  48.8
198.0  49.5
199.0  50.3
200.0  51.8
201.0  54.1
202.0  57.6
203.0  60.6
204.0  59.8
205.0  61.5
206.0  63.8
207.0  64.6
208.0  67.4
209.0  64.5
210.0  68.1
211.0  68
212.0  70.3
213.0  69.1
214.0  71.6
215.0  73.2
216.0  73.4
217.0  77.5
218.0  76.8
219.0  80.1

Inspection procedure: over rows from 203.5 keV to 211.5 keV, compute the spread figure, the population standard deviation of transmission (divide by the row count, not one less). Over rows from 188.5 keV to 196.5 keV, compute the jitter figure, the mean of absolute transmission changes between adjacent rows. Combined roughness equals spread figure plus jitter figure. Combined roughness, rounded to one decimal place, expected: 4.4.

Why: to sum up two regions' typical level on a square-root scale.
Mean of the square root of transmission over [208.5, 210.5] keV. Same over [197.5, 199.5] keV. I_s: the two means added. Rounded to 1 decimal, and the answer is 15.2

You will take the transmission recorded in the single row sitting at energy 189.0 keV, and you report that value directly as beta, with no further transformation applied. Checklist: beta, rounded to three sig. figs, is 50.8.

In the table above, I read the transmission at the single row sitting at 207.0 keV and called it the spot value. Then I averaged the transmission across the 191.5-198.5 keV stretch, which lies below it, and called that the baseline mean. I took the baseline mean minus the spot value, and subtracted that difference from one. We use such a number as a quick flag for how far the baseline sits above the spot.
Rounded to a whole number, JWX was 19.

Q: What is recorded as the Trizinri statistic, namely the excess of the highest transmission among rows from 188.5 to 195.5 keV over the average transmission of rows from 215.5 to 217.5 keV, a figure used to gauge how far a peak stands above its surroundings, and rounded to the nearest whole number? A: -25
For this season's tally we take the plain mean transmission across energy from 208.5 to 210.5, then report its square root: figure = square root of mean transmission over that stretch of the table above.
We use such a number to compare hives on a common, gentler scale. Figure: 8.1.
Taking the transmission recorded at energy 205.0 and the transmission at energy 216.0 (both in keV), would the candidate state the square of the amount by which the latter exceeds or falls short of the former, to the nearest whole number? 142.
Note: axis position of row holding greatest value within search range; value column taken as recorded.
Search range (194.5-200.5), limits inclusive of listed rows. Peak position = 200.0 keV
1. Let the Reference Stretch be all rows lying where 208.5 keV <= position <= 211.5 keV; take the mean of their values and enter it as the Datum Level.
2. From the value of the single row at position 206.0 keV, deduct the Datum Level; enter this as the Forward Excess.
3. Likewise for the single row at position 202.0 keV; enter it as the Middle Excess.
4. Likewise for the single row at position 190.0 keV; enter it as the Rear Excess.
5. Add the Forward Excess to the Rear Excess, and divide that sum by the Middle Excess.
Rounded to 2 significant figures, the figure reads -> 2.3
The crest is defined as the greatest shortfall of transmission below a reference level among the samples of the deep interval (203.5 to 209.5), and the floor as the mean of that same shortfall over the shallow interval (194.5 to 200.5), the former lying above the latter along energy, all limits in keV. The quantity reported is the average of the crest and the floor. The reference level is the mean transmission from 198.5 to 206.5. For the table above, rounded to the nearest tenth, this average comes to 2.9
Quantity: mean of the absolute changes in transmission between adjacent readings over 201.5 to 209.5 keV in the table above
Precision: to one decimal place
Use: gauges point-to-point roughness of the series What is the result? 2.0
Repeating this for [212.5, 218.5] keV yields 1.8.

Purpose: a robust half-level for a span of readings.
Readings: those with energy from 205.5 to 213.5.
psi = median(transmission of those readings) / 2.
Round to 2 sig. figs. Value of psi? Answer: 34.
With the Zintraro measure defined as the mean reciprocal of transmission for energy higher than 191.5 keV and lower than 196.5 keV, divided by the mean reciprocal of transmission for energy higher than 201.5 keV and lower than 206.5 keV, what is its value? 1.32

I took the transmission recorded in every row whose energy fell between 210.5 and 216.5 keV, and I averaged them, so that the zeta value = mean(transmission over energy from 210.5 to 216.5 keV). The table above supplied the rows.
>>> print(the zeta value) 71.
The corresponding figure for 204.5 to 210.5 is 65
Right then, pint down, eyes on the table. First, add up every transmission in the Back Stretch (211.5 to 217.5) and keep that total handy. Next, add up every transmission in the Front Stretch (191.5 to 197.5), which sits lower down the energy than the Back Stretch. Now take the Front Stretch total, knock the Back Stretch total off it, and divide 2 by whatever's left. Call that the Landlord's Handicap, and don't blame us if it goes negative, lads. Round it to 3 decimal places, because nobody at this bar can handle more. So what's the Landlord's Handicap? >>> -0.013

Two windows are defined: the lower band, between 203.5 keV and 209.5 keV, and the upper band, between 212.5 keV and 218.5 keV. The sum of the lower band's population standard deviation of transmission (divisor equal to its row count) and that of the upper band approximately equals 5.3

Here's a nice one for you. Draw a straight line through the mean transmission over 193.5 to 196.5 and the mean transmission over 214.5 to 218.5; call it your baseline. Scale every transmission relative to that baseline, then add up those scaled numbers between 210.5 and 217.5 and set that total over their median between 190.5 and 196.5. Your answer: 6.9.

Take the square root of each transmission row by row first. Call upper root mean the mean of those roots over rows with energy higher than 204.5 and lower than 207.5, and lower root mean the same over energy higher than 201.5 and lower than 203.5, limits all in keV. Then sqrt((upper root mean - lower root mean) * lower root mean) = 1.4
